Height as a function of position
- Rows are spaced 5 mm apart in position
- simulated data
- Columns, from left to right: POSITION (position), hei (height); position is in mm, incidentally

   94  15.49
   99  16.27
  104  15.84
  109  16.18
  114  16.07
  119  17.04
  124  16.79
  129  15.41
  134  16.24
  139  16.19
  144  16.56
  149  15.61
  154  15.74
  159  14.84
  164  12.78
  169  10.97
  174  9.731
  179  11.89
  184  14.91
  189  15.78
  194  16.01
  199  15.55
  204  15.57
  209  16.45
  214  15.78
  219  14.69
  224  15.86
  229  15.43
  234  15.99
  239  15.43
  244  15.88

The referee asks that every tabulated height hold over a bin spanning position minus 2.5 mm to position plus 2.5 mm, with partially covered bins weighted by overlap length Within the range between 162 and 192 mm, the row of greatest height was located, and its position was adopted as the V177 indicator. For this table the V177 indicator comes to 189 mm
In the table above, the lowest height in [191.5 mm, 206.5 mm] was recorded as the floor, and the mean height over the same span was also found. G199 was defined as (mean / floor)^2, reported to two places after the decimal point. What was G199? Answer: 1.02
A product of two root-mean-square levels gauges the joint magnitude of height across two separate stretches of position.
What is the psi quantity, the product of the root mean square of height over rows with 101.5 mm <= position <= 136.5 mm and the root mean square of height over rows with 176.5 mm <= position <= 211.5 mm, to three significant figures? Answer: 247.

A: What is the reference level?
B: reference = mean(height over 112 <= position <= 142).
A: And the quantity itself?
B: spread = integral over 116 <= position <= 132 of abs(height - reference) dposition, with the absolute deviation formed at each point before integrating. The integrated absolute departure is 11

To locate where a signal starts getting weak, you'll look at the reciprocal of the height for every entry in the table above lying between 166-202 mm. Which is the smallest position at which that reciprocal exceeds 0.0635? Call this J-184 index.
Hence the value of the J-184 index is 169 mm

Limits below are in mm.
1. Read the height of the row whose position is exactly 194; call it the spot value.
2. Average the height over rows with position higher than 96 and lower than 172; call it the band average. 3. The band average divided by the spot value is 0.97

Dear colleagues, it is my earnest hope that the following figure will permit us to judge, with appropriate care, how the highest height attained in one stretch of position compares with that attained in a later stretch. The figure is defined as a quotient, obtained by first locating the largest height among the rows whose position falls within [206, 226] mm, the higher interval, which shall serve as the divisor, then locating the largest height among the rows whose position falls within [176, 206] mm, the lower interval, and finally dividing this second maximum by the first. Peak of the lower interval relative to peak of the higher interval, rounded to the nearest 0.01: 0.97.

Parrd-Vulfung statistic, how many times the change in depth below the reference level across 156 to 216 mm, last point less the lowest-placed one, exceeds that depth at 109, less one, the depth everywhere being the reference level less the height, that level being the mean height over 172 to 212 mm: -0.4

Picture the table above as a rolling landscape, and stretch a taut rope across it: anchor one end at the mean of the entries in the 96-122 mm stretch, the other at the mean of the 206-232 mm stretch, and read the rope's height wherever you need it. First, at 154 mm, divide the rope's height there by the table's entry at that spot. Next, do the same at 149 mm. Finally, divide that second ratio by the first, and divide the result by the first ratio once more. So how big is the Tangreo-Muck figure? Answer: 1.0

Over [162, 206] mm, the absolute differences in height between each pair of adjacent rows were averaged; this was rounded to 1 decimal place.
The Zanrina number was 1.2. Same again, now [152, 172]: 1.6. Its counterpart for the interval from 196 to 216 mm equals 0.5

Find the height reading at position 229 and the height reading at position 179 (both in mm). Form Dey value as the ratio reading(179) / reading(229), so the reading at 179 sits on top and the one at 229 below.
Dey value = 0.77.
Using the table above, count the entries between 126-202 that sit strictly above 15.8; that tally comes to 4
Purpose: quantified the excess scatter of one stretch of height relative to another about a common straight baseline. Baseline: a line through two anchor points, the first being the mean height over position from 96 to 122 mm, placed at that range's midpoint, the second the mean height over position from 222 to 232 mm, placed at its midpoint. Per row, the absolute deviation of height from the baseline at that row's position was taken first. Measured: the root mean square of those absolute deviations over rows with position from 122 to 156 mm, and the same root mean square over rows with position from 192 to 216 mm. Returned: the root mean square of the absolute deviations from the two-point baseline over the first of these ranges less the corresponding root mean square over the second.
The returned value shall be 0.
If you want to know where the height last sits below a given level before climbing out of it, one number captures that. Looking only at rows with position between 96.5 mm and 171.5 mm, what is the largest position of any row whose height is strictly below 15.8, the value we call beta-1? 169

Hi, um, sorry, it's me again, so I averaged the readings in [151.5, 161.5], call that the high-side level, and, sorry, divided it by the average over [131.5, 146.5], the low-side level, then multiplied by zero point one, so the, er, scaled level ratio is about 0.094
